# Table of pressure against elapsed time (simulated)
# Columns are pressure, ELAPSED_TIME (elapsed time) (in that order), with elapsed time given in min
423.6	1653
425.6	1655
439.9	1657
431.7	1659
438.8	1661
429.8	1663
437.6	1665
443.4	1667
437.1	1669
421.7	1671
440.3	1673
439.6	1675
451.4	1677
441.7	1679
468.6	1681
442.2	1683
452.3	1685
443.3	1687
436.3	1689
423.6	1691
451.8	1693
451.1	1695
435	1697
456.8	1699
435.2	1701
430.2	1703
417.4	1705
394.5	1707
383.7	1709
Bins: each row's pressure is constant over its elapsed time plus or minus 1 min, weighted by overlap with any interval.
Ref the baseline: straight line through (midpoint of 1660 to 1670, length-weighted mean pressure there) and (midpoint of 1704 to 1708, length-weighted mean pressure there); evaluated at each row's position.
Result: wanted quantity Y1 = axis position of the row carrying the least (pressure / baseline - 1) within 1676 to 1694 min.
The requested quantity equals 1691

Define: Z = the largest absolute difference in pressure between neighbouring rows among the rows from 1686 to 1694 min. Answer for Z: 28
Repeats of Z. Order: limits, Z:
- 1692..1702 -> 22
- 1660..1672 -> 15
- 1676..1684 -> 27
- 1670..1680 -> 19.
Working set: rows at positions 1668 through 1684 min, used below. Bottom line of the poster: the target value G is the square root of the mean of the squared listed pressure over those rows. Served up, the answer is 443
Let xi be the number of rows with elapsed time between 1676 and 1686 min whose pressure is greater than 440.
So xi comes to 5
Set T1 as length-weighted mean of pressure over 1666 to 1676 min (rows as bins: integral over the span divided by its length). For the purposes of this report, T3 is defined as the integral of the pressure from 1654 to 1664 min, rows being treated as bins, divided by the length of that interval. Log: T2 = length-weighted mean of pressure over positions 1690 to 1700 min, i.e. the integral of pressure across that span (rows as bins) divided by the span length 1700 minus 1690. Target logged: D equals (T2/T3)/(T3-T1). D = -0.31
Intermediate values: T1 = 436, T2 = 444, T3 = 433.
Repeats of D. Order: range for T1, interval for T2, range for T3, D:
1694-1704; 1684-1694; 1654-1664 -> -0.12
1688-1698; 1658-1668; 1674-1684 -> 0.11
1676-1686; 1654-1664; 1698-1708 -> -0.04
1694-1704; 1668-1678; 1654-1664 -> -0.12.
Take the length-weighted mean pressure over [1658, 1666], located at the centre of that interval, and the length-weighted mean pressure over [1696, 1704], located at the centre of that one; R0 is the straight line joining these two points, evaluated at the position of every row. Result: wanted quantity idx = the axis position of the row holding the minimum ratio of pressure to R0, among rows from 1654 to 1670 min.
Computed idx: 1655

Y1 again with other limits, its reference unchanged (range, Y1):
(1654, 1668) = 1655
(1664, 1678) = 1671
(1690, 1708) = 1707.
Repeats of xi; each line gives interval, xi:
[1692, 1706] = 3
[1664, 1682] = 5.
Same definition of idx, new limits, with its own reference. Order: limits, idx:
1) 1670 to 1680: 1671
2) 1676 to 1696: 1691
